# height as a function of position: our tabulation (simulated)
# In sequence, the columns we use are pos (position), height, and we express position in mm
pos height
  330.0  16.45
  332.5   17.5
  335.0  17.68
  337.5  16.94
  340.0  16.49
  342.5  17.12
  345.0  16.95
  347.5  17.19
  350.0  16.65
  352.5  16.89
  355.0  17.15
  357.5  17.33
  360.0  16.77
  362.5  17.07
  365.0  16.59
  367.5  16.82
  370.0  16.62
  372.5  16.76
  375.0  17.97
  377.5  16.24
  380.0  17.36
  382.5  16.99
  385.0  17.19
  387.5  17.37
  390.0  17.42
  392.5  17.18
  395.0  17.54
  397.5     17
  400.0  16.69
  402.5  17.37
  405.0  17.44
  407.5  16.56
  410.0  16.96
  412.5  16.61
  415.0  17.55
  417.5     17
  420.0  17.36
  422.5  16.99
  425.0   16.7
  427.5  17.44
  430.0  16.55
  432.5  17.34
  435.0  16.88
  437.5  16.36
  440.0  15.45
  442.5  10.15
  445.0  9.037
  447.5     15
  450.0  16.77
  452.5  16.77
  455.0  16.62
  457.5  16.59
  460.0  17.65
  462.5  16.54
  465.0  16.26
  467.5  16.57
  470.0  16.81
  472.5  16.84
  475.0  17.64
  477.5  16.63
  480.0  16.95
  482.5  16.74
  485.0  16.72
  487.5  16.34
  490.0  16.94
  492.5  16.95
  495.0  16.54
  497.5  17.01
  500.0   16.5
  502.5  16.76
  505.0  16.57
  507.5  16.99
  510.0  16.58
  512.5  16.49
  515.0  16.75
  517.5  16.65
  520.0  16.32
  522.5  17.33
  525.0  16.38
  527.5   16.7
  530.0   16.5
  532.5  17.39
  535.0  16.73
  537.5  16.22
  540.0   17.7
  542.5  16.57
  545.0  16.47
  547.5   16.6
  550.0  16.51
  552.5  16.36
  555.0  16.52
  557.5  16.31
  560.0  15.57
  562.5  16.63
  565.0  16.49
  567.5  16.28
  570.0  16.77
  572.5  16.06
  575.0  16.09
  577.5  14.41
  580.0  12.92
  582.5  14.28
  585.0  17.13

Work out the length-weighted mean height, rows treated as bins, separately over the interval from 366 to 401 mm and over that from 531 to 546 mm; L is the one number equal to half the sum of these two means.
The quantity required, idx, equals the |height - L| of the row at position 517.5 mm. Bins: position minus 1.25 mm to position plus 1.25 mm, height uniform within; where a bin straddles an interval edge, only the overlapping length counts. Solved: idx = 0.31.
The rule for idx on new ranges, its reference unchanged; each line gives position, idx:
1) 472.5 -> 0.12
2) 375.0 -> 1.01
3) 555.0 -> 0.44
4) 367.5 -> 0.14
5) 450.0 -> 0.19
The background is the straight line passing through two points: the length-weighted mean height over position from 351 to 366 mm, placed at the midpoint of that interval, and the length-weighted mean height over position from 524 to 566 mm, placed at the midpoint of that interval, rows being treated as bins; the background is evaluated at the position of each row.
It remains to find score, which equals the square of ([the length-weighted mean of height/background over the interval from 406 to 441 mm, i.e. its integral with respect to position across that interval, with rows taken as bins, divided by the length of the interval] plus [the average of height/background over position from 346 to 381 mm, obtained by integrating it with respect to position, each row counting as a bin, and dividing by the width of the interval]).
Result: 4.01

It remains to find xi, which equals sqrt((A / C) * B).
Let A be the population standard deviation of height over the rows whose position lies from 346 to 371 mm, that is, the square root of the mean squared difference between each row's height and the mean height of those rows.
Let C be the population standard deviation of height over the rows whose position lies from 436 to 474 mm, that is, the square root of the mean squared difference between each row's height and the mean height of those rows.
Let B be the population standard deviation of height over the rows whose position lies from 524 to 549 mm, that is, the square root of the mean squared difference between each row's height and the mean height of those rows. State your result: 0.2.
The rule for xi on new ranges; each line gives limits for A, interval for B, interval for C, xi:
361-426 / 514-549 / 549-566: 0.7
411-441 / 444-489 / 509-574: 1.6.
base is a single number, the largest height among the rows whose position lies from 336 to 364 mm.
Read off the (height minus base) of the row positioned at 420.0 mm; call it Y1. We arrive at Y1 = 0.0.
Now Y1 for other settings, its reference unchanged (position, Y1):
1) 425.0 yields -0.6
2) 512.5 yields -0.8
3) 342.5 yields -0.2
